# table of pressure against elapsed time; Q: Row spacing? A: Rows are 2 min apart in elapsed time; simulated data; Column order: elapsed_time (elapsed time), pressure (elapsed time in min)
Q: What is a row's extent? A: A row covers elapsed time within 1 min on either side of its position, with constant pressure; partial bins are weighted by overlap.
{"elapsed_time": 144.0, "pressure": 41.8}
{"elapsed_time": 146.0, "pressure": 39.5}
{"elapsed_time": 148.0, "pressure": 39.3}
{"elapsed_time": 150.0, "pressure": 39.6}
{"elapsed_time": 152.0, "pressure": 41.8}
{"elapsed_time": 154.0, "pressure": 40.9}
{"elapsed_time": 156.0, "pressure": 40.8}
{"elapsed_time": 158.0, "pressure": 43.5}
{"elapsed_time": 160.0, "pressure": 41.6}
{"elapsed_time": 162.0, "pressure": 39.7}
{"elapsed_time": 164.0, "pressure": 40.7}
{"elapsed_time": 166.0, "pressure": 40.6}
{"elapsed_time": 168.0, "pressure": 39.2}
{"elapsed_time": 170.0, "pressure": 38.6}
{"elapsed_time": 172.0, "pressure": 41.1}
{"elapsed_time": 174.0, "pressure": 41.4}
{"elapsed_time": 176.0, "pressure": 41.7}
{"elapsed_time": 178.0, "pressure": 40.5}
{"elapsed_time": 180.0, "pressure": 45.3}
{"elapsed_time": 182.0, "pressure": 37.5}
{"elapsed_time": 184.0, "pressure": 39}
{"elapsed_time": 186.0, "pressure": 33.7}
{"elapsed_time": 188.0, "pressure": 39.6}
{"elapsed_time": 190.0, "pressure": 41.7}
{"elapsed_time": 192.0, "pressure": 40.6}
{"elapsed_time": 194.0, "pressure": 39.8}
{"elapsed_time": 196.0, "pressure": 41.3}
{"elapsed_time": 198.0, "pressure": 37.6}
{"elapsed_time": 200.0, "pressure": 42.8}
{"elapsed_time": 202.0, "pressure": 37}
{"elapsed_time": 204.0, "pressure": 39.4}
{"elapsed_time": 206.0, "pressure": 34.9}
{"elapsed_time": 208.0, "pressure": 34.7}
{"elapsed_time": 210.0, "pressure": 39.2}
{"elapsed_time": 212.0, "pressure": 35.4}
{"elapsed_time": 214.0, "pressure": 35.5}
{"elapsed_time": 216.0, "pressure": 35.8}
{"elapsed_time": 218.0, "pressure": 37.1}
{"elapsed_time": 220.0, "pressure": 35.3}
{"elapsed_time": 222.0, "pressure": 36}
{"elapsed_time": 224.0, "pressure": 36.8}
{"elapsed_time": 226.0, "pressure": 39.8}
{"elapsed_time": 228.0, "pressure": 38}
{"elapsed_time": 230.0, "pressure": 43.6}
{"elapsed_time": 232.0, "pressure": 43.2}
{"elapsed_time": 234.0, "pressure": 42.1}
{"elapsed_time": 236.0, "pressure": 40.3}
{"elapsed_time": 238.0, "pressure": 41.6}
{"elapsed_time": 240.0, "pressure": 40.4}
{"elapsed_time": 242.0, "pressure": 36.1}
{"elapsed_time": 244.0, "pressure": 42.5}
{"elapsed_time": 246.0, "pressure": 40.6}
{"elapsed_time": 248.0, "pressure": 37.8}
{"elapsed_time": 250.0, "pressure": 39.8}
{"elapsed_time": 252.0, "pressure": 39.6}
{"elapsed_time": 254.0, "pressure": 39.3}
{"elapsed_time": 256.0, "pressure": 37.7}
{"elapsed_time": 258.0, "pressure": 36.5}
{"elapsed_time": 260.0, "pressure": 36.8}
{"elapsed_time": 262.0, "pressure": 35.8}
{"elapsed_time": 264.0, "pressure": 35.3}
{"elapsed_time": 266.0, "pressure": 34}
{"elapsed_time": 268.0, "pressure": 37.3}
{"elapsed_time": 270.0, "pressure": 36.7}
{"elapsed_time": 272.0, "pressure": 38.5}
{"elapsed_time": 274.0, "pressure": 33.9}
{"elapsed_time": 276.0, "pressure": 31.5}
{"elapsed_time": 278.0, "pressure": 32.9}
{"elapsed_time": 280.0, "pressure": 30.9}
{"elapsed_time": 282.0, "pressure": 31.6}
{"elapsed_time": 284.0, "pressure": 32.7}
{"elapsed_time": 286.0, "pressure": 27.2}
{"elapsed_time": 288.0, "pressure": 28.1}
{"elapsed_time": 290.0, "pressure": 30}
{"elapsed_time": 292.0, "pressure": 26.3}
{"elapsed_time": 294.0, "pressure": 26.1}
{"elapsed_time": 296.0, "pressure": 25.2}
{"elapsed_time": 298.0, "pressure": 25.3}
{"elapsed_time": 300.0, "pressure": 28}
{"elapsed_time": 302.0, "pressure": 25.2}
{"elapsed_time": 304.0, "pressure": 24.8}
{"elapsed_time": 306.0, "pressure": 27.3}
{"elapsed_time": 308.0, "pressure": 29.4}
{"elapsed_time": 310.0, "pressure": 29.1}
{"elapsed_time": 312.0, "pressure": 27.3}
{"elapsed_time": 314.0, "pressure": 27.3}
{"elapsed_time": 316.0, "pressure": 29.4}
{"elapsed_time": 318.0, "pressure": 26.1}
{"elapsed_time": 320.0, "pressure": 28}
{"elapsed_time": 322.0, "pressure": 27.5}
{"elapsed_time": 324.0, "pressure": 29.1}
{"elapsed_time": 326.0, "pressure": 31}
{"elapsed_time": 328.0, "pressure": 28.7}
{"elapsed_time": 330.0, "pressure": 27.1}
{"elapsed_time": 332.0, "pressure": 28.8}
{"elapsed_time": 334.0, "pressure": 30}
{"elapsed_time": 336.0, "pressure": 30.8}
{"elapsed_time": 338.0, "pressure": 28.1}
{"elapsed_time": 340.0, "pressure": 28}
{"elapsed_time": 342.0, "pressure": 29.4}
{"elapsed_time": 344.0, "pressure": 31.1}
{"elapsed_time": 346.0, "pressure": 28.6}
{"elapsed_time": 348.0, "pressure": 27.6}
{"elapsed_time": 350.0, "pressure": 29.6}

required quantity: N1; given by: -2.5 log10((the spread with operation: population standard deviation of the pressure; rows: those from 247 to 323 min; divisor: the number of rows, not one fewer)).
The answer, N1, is -1.70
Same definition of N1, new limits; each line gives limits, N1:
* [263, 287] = -1.19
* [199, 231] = -1.05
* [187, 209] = -1.02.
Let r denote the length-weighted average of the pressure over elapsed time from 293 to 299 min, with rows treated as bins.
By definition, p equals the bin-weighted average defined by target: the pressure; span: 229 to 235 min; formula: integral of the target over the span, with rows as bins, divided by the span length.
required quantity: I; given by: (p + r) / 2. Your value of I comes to 34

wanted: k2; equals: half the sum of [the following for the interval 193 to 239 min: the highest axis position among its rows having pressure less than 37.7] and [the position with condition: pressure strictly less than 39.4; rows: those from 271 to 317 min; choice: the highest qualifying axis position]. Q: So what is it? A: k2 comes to 270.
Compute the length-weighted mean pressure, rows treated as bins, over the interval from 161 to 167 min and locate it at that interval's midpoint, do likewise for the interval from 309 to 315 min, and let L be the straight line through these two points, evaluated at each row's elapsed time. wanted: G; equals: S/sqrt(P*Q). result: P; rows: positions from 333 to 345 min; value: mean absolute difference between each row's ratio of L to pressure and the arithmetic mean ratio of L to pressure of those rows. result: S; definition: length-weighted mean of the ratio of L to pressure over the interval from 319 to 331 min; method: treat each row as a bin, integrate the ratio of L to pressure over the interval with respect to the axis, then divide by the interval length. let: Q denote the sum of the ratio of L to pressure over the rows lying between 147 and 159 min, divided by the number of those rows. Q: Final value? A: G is 5.4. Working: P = 0.030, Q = 1.01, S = 0.94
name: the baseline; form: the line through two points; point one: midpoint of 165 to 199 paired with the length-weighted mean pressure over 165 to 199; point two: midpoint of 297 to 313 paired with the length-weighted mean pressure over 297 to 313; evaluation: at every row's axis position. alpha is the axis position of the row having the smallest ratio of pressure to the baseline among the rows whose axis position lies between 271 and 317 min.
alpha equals 296.0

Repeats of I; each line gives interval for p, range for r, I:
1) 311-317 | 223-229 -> 33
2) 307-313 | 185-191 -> 33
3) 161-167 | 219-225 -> 38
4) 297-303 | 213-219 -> 31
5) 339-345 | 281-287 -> 30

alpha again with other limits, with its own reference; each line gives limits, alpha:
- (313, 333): 318.0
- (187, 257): 208.0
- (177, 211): 186.0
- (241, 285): 280.0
